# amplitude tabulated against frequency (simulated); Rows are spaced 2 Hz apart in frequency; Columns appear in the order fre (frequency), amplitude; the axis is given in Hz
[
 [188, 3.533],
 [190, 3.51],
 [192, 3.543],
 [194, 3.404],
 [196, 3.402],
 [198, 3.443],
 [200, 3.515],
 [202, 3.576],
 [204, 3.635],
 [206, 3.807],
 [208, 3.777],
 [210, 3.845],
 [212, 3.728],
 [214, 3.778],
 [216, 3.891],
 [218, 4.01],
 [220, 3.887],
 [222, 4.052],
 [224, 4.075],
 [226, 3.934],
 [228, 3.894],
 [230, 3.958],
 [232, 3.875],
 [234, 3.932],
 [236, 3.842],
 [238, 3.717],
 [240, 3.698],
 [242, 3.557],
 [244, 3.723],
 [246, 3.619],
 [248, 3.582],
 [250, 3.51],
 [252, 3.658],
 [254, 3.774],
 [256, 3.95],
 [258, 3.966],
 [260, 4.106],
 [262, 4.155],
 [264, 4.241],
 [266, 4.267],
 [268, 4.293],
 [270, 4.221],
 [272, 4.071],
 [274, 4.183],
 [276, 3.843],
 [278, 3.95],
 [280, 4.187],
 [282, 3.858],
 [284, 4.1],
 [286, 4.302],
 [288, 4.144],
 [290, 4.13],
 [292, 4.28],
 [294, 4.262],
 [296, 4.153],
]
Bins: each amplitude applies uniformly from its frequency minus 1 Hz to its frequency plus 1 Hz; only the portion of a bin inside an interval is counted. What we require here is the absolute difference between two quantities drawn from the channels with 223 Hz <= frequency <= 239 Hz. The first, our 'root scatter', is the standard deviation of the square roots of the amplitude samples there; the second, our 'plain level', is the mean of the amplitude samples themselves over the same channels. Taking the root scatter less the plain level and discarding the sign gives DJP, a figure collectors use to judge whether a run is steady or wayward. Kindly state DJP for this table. 3.9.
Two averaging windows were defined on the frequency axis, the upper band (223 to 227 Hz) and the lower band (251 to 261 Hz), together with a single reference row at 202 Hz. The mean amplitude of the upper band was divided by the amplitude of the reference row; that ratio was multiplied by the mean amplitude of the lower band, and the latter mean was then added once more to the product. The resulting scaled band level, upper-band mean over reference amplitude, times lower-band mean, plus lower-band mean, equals 8.248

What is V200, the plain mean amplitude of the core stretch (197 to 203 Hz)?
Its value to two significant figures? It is 3.5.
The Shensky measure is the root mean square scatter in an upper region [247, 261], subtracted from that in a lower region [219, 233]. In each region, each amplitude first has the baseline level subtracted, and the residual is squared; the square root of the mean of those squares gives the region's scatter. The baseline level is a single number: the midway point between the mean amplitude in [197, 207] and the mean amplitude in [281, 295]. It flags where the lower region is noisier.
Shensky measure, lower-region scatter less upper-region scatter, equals -0.11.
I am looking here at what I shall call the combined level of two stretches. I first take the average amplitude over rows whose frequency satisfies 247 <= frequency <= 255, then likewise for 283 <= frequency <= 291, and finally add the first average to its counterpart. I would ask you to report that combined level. 7.80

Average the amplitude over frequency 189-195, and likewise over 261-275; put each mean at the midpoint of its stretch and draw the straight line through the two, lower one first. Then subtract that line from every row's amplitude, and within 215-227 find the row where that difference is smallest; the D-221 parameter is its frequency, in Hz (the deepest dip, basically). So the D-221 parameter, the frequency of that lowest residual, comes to 226 Hz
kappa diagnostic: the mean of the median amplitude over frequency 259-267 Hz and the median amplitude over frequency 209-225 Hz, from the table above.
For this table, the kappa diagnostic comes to 4.04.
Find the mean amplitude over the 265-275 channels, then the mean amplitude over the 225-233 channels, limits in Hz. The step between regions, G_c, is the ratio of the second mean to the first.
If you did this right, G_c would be 0.93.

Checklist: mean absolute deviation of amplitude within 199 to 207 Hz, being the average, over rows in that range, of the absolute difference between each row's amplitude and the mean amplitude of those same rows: 0.088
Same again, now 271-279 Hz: 0.115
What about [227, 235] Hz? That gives 0.030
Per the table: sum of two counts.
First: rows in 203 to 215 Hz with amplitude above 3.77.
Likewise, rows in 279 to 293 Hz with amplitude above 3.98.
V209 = 10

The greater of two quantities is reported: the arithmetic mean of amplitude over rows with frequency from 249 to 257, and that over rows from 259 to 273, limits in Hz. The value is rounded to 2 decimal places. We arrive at 4.19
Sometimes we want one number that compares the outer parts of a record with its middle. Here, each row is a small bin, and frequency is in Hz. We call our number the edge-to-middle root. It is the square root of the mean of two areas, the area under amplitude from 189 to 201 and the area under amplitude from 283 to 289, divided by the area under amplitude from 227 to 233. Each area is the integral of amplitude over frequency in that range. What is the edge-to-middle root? 1.19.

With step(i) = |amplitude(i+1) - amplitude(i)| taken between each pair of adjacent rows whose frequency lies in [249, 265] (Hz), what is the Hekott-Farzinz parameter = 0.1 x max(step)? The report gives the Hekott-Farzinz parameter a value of 0.018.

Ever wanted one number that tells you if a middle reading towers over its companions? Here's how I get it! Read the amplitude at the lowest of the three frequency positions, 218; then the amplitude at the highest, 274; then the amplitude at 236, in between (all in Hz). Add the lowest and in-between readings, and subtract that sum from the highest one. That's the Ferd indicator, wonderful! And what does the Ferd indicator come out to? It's -3.67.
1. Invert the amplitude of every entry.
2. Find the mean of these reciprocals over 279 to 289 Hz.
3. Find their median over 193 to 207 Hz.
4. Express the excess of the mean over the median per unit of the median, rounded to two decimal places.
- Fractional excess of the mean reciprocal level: -0.15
